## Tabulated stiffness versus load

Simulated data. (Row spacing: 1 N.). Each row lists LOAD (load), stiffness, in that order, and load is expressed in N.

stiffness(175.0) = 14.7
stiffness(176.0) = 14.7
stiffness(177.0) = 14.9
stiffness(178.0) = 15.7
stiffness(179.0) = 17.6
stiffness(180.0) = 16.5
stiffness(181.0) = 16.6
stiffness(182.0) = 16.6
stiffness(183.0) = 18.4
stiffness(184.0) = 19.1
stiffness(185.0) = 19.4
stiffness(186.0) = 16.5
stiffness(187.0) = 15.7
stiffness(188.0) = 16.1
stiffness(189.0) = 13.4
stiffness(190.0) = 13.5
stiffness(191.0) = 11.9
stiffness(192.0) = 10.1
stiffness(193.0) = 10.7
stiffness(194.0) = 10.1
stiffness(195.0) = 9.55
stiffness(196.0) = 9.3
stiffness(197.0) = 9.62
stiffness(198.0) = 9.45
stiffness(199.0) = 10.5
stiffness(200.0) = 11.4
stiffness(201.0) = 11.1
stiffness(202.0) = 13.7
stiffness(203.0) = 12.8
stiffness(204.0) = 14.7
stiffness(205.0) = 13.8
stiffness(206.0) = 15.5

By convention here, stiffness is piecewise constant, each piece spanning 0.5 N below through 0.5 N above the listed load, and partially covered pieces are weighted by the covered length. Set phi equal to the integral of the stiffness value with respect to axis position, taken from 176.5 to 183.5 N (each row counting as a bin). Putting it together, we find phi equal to 116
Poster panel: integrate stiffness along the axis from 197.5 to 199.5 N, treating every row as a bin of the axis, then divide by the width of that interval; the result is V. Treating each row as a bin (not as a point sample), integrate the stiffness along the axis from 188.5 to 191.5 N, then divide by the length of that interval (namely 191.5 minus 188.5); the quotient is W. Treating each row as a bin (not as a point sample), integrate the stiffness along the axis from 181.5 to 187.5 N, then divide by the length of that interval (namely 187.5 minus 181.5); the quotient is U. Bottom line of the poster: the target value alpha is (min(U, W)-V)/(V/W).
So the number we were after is 4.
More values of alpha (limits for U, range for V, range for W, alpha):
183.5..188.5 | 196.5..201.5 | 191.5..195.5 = 0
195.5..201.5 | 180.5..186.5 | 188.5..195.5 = -5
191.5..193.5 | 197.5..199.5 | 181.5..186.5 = 1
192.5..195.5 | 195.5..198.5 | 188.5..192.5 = 1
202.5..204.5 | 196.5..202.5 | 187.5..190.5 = 4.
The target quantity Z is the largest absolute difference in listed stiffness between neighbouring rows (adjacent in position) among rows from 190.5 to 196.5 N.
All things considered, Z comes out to 1.8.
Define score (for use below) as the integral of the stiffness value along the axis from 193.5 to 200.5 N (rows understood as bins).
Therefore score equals 70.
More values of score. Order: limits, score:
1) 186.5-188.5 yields 32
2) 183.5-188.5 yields 87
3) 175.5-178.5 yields 45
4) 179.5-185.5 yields 107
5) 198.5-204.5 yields 74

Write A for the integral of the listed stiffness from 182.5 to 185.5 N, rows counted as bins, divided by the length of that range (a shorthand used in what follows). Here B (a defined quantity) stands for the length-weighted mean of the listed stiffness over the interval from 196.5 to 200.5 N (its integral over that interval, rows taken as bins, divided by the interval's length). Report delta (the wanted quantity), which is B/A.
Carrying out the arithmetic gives 0.54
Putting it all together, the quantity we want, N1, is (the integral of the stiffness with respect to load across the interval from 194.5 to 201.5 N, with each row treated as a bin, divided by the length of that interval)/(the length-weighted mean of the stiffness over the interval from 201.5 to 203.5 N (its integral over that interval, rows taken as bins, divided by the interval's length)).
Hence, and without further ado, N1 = 0.8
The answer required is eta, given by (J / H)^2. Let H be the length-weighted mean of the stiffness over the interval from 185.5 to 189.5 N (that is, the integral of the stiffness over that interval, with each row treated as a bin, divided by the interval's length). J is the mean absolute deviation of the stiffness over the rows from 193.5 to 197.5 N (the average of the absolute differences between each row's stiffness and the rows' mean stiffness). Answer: 0.000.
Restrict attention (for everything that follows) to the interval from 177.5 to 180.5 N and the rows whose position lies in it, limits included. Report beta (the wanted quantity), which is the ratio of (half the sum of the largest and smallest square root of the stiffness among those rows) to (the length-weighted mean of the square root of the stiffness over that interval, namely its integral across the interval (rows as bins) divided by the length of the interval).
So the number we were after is 1.00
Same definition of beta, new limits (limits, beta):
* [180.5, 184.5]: 1.00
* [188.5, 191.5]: 0.99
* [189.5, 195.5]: 1.02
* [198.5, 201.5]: 1.00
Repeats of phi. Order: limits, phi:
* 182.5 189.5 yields 119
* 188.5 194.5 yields 70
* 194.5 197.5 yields 28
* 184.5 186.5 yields 36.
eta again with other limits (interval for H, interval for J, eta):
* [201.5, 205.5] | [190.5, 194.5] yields 0.002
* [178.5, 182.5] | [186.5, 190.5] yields 0.005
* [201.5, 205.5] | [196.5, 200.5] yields 0.003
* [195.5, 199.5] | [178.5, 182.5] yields 0.002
